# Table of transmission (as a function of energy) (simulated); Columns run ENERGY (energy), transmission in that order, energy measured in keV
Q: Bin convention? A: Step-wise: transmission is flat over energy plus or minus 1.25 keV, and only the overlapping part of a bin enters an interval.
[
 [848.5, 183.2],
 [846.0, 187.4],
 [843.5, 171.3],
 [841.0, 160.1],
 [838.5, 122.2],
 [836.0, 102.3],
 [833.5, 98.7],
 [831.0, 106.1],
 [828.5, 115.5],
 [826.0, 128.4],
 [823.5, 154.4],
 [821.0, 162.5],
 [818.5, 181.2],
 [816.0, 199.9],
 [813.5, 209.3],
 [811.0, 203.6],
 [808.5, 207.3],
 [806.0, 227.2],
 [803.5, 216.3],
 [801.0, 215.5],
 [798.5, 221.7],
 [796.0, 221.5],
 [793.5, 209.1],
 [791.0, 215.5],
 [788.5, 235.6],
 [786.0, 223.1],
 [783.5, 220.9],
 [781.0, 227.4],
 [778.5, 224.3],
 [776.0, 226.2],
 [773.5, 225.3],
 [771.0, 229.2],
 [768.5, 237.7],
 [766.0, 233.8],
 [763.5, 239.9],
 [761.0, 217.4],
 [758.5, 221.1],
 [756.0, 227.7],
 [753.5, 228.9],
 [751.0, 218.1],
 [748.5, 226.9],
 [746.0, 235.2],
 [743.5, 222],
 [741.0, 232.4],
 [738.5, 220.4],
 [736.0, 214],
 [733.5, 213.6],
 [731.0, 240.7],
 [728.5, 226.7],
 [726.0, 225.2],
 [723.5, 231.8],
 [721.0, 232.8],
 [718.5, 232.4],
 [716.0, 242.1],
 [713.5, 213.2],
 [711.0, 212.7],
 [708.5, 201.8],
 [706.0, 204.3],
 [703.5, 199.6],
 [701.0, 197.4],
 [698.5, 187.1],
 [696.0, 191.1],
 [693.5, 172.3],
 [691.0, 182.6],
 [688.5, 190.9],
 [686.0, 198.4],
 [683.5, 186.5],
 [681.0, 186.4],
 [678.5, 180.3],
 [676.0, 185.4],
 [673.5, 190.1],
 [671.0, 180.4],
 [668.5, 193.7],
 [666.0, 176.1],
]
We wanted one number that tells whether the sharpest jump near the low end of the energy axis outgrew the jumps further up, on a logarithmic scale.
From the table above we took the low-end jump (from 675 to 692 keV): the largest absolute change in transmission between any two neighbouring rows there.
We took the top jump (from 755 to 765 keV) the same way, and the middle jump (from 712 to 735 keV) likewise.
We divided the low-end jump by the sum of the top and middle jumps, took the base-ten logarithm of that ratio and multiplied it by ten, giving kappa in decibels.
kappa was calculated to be -6.4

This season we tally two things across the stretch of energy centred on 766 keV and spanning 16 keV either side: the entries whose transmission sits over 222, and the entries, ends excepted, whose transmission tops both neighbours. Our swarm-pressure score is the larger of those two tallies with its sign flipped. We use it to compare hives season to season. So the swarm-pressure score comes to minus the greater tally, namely -10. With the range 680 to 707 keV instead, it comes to -2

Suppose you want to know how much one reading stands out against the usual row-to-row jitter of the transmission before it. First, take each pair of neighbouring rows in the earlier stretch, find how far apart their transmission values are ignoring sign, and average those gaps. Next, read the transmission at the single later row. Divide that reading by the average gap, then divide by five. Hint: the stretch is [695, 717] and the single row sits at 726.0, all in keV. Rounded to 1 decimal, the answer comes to 5.6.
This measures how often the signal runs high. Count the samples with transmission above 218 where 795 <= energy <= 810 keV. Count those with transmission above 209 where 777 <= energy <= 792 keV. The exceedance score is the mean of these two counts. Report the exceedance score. 4.5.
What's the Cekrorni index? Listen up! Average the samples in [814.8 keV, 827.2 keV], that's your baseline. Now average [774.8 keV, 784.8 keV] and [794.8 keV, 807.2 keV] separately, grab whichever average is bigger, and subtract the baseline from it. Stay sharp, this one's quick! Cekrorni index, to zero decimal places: 59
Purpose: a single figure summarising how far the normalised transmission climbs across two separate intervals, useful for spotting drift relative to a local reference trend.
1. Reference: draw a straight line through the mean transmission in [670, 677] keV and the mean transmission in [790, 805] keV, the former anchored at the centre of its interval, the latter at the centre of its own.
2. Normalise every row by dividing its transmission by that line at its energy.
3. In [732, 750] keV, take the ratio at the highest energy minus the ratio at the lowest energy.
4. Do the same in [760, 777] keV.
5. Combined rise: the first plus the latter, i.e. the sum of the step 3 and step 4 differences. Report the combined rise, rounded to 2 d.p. 0.07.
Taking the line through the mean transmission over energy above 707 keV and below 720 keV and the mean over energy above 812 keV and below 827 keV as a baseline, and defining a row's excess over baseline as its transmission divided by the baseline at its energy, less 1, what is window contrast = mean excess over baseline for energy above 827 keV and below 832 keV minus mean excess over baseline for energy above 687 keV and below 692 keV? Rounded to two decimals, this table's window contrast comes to -0.15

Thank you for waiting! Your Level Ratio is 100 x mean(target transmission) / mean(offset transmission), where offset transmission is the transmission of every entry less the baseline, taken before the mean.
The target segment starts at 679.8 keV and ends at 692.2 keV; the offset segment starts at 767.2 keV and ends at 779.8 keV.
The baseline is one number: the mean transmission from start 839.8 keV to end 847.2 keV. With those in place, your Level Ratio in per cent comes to 340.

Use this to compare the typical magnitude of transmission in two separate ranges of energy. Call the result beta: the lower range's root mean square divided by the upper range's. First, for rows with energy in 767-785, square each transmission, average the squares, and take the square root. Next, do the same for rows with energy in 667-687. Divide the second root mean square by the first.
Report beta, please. 0.83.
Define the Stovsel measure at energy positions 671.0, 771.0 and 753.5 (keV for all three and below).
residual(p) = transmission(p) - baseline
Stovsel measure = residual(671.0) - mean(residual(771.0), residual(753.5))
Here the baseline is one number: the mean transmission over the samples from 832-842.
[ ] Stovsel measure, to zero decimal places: -49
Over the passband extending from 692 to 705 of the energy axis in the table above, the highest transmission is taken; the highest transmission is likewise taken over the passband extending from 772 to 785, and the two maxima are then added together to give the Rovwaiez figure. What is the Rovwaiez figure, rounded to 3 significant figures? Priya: 427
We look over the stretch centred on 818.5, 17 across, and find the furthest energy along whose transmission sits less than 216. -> 826.0 keV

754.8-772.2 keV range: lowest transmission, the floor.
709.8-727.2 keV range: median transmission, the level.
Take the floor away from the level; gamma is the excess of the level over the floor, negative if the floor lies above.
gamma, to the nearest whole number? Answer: 14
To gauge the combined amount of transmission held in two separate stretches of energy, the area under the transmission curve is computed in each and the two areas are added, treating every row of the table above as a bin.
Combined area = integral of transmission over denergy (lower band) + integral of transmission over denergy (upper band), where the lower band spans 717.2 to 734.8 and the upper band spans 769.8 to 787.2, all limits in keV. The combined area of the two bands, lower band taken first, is 7949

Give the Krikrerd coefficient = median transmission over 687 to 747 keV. 214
